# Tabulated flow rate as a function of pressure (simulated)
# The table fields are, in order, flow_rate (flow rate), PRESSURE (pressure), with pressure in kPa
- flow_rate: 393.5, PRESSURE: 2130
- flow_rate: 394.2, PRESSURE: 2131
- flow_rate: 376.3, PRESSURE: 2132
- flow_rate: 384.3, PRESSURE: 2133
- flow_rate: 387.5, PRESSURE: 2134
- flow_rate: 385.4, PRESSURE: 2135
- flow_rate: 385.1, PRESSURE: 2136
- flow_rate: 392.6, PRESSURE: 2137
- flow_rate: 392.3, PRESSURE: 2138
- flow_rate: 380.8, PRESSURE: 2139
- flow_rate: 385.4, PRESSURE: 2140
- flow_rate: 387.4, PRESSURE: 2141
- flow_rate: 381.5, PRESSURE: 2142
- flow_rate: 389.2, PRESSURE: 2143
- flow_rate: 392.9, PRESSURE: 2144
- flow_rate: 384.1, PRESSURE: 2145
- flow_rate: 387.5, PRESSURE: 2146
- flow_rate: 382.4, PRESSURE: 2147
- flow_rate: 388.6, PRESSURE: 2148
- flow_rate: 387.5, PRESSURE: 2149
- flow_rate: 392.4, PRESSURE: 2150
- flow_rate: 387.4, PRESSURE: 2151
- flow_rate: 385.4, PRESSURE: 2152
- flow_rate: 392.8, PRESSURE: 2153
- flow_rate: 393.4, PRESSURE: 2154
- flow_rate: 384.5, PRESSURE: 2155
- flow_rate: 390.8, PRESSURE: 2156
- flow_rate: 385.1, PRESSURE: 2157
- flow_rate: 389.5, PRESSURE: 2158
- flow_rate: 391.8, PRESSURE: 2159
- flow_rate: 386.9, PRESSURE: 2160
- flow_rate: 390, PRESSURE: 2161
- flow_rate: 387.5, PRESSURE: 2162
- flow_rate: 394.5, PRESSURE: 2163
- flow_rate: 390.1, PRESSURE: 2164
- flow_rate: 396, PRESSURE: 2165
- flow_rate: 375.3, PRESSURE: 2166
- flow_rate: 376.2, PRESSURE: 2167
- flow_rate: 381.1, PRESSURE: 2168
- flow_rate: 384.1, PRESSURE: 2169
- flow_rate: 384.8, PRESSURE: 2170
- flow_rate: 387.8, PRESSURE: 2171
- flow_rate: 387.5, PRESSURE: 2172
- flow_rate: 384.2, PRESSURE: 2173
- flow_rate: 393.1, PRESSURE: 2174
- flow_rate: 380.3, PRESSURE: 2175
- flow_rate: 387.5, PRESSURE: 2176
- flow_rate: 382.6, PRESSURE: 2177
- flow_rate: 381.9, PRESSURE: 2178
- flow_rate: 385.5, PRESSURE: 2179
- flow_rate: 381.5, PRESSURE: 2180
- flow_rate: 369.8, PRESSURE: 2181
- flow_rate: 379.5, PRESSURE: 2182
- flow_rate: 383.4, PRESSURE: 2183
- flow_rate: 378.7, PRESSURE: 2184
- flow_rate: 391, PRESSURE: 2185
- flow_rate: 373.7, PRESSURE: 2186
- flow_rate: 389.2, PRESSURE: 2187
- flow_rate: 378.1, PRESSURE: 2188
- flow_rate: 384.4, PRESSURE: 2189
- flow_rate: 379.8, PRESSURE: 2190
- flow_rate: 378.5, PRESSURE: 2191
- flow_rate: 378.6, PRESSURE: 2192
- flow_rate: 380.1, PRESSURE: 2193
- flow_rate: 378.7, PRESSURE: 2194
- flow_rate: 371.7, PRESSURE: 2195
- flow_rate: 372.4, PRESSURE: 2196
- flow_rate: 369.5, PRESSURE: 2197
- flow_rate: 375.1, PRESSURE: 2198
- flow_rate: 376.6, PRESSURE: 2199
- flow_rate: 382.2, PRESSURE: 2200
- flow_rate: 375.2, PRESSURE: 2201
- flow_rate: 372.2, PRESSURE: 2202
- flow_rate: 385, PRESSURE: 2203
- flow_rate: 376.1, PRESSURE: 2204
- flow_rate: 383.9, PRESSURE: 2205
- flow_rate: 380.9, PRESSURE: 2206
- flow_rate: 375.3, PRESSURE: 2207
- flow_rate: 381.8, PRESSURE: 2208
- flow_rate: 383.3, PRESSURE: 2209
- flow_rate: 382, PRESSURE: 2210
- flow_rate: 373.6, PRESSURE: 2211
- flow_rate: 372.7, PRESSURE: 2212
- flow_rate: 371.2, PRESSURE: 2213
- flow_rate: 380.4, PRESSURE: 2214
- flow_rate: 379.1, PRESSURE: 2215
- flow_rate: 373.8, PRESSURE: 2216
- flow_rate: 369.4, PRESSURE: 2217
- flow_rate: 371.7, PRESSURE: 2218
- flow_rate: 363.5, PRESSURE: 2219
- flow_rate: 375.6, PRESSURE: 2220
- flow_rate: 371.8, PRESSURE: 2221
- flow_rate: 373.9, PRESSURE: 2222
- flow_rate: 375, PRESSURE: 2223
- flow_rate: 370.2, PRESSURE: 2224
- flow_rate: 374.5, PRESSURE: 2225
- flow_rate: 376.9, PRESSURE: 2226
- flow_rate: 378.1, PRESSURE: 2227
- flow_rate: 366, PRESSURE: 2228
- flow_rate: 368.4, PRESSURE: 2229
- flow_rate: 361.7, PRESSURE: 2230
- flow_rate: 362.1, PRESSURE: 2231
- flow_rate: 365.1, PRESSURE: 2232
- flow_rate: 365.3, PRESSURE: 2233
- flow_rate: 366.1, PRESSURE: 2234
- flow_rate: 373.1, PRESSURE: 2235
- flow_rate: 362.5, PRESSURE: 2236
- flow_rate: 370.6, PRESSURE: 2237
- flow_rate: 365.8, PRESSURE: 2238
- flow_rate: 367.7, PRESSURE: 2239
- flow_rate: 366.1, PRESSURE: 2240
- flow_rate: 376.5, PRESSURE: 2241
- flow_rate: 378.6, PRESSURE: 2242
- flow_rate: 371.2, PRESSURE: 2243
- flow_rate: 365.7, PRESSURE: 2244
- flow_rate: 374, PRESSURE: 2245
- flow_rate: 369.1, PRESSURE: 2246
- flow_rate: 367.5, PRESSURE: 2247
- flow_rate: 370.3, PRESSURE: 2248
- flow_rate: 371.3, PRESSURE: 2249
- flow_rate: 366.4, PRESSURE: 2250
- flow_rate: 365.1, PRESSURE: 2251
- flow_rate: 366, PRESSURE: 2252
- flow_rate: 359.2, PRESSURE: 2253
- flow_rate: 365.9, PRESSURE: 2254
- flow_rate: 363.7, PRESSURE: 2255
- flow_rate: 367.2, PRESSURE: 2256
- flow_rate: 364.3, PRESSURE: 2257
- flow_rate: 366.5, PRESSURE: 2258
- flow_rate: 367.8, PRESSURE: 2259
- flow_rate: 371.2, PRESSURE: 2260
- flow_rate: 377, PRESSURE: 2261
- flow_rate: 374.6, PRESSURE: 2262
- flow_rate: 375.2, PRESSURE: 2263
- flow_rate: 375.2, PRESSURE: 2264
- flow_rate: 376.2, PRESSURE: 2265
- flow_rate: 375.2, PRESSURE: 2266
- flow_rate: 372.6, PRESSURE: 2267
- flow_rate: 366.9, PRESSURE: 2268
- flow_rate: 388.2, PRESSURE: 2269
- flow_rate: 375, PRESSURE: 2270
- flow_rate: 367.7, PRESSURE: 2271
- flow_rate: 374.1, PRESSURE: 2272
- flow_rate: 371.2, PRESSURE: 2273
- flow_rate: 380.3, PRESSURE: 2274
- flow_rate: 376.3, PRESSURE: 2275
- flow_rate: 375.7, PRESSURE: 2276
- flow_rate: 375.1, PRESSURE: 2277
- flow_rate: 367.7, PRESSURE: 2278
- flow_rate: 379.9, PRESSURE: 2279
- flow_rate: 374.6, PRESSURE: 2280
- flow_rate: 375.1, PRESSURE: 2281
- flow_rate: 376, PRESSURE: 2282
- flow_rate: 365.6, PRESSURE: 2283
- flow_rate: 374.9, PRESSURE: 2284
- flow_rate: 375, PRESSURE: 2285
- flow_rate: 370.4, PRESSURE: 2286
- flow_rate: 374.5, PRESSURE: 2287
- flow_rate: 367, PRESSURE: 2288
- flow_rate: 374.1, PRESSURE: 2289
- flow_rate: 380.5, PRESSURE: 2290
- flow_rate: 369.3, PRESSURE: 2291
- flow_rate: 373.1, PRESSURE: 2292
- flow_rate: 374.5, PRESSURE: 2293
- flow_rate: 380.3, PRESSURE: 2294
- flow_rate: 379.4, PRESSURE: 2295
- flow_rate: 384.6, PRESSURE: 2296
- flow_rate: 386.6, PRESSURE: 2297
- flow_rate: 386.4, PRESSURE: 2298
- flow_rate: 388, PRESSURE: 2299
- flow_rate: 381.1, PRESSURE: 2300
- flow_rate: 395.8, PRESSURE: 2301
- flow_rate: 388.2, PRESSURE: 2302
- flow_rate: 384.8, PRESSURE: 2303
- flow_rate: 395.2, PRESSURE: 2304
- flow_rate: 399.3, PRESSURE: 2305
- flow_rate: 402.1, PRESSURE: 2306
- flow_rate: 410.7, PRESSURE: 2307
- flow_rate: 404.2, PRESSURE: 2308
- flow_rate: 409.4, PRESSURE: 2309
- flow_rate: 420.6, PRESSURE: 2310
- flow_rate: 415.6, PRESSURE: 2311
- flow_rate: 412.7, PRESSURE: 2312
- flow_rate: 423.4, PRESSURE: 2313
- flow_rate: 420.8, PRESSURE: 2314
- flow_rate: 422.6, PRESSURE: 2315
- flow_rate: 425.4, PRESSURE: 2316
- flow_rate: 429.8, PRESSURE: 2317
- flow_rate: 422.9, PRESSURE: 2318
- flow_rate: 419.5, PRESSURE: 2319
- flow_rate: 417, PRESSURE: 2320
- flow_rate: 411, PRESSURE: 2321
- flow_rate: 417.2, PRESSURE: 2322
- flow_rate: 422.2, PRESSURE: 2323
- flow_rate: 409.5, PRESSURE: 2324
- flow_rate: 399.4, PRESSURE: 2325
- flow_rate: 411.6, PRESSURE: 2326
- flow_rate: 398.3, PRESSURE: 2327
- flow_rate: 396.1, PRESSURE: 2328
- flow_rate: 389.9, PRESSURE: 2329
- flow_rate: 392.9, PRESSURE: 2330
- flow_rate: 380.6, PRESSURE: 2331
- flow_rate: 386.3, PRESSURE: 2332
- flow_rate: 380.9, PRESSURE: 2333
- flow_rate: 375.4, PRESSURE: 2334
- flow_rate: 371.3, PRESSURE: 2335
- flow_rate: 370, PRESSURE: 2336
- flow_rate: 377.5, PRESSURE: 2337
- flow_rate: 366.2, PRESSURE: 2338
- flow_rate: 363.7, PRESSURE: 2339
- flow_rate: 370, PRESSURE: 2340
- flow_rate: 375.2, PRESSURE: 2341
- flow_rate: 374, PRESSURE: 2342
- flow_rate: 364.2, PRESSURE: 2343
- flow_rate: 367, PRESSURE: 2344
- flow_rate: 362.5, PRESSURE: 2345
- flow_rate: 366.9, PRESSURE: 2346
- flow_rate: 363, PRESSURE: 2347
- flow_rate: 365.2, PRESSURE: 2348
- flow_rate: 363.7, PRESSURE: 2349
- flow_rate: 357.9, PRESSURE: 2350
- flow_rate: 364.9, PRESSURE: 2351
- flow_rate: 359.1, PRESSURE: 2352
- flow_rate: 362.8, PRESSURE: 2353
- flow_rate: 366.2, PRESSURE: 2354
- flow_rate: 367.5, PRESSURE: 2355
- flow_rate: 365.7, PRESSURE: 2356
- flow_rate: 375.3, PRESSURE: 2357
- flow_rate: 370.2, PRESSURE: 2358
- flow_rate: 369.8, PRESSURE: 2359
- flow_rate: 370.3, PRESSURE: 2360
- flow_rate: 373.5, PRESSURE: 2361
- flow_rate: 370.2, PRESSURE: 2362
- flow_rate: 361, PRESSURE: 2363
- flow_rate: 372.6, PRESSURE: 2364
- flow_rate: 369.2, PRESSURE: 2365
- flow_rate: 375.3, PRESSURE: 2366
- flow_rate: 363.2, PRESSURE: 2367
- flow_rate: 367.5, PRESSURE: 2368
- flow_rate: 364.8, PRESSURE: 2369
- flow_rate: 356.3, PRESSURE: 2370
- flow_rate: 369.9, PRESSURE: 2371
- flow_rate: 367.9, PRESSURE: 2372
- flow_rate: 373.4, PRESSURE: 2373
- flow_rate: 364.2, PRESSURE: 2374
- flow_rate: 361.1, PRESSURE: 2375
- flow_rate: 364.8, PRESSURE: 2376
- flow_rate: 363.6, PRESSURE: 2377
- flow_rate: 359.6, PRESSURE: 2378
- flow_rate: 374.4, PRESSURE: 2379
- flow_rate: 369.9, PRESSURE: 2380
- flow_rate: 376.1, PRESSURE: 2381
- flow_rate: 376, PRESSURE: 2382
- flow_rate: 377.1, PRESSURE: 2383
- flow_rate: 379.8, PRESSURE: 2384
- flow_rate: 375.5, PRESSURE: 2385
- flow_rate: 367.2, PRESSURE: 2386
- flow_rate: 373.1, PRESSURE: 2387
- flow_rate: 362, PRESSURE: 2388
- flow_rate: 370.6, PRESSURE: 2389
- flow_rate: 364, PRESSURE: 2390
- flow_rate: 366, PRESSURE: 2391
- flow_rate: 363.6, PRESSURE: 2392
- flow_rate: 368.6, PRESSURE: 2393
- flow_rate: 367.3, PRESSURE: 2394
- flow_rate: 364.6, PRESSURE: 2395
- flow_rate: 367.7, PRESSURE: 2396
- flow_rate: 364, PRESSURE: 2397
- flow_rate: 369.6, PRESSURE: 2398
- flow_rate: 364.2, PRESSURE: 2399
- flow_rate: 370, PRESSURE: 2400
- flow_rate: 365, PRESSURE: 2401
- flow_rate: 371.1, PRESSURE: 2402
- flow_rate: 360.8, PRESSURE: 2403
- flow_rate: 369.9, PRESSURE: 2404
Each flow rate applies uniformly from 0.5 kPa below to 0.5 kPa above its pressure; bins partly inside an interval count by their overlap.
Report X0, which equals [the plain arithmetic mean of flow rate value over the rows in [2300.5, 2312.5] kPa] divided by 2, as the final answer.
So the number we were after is 202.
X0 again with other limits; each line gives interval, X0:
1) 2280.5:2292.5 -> 186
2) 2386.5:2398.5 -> 183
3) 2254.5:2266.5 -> 186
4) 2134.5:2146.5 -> 194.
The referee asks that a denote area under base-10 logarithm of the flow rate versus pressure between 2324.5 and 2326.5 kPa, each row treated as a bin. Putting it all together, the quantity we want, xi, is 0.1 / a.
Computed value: 0.019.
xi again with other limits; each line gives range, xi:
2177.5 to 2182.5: 0.008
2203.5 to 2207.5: 0.010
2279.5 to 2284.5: 0.008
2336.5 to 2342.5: 0.006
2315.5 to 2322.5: 0.005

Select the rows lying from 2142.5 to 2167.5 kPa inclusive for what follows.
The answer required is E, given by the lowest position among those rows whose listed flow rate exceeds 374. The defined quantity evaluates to 2143 kPa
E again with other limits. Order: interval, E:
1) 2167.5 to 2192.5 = 2168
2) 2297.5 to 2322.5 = 2298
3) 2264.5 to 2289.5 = 2265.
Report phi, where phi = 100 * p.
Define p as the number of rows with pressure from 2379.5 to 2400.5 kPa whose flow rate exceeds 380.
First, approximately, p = 0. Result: 0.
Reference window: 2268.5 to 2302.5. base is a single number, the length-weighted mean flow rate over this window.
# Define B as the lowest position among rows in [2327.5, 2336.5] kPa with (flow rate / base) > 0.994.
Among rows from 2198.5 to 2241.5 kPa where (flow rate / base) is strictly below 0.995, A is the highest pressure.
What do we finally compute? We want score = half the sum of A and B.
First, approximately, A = 2240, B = 2328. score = 2284.0 kPa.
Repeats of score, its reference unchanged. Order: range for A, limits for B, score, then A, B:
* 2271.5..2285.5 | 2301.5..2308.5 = 2293.5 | 2285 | 2302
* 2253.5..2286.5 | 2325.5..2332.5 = 2306.0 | 2286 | 2326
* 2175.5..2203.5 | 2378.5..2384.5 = 2291.5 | 2202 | 2381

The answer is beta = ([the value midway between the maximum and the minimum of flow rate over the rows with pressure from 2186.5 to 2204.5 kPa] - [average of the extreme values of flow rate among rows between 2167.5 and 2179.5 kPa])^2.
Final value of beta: 54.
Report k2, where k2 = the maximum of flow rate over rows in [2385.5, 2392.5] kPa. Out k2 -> 373.1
